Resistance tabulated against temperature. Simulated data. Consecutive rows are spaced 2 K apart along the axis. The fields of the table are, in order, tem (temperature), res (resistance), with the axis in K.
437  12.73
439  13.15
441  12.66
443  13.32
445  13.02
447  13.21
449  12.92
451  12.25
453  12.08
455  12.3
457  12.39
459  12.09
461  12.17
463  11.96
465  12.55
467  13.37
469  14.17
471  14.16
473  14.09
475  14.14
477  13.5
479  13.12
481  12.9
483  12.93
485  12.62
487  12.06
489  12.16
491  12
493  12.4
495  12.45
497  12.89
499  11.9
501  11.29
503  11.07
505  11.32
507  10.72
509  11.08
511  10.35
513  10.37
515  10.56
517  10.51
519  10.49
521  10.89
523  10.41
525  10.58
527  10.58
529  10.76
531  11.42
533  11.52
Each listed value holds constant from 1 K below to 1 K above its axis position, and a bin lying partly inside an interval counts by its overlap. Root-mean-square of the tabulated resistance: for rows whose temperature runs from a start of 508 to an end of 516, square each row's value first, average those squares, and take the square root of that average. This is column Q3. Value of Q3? 10.6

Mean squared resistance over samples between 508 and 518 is 112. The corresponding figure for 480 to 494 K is 155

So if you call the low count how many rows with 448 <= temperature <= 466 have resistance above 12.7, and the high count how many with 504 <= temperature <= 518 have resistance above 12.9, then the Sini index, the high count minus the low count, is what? -1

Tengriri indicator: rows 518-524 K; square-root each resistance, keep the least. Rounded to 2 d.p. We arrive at 3.23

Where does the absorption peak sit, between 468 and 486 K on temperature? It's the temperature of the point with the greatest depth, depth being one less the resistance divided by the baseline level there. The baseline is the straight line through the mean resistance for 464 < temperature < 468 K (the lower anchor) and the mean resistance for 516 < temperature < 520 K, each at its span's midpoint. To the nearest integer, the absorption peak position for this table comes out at 485 K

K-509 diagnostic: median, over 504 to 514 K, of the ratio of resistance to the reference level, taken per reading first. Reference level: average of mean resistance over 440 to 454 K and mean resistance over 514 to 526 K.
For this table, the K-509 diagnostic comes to 0.92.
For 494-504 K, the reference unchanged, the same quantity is 1.02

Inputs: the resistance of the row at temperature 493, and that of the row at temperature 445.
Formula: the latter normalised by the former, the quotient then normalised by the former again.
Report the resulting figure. 0.085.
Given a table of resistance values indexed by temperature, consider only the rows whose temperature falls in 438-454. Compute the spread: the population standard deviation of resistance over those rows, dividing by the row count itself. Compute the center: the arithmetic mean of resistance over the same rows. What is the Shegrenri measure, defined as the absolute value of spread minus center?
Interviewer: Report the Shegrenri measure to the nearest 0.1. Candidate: 12.4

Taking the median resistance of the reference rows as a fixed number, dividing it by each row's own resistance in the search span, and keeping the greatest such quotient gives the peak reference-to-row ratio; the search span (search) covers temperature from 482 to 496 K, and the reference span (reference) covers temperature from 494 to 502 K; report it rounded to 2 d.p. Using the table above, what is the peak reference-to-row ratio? 1.01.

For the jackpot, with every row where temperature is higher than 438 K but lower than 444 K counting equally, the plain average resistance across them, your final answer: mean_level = 13.0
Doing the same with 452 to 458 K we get 12.3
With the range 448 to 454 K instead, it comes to 12.4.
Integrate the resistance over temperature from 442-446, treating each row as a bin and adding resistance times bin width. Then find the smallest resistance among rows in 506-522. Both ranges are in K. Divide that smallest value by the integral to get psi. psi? 0.196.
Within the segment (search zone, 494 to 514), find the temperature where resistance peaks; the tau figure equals 497 K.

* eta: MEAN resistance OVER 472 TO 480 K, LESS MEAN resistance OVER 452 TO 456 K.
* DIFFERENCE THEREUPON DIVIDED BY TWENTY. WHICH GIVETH 0.076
